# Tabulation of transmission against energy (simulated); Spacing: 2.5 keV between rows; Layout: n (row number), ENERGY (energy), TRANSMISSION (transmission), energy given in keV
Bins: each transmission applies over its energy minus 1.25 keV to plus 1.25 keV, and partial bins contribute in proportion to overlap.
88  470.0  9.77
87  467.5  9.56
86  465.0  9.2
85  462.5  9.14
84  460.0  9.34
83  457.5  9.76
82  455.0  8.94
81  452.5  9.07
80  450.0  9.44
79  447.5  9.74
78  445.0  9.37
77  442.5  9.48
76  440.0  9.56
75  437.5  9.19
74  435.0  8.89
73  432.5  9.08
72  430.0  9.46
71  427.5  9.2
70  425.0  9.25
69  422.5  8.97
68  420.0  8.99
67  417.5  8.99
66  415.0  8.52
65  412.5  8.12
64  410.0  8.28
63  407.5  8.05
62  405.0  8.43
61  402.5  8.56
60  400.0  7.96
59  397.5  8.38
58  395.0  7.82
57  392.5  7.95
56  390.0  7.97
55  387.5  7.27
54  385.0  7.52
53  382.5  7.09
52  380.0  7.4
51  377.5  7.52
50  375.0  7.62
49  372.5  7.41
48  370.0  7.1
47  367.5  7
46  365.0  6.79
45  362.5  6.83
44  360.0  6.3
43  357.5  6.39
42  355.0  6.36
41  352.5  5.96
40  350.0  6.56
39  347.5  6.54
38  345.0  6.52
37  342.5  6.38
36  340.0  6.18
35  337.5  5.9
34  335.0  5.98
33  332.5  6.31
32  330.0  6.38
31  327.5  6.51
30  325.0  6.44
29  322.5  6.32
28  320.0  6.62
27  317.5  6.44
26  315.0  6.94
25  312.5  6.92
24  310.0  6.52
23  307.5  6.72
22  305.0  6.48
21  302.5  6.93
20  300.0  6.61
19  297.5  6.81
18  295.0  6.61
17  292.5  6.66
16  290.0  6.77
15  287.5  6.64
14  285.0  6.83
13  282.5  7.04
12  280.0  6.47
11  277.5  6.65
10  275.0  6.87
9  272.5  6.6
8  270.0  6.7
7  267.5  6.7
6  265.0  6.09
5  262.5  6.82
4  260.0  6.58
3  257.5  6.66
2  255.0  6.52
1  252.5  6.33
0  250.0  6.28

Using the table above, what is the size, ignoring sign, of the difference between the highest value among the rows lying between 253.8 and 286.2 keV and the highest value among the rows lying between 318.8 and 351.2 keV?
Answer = 0.42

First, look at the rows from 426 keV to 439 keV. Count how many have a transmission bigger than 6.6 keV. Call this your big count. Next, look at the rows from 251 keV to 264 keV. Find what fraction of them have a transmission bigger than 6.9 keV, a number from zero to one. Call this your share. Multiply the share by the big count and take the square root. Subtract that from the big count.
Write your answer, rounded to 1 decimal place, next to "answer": 5.0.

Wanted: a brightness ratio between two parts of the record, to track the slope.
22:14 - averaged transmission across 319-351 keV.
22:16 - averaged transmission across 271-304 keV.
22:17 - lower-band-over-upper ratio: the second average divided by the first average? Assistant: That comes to 1.06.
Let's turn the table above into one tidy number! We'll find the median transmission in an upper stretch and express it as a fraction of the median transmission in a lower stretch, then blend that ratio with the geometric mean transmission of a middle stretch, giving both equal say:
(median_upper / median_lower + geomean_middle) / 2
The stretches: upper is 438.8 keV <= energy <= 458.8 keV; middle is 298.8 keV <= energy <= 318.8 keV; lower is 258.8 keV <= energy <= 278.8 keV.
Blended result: 4.05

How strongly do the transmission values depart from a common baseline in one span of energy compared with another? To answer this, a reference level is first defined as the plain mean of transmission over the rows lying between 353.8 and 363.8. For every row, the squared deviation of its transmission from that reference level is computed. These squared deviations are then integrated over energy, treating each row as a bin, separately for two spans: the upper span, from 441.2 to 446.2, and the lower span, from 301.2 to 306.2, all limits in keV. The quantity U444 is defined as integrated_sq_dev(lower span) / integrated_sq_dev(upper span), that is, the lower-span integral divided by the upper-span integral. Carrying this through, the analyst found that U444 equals 0.01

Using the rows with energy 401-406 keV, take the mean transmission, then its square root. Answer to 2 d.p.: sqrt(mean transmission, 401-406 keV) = 2.91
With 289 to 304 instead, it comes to 2.59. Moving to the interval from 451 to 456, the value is 3.00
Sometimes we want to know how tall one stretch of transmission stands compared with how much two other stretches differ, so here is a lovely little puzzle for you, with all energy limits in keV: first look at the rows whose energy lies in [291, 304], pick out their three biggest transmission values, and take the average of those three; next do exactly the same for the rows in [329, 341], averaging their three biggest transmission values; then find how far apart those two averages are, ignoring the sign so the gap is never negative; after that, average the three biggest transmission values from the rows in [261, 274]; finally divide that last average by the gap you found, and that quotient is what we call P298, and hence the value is 13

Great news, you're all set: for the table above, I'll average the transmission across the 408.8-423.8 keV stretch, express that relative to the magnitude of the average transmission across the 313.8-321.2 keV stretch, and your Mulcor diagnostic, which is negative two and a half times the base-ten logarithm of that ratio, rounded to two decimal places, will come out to -0.28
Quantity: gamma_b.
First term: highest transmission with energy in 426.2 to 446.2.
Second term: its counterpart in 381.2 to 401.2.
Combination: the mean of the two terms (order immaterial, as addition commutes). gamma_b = 8.97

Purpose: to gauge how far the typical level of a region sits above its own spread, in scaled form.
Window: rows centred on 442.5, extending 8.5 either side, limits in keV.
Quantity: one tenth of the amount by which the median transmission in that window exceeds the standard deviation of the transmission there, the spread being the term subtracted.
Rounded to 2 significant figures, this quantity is 0.92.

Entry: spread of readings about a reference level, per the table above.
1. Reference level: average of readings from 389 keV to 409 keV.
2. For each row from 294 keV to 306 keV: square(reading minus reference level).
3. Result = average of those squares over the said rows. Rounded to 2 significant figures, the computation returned 2.1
